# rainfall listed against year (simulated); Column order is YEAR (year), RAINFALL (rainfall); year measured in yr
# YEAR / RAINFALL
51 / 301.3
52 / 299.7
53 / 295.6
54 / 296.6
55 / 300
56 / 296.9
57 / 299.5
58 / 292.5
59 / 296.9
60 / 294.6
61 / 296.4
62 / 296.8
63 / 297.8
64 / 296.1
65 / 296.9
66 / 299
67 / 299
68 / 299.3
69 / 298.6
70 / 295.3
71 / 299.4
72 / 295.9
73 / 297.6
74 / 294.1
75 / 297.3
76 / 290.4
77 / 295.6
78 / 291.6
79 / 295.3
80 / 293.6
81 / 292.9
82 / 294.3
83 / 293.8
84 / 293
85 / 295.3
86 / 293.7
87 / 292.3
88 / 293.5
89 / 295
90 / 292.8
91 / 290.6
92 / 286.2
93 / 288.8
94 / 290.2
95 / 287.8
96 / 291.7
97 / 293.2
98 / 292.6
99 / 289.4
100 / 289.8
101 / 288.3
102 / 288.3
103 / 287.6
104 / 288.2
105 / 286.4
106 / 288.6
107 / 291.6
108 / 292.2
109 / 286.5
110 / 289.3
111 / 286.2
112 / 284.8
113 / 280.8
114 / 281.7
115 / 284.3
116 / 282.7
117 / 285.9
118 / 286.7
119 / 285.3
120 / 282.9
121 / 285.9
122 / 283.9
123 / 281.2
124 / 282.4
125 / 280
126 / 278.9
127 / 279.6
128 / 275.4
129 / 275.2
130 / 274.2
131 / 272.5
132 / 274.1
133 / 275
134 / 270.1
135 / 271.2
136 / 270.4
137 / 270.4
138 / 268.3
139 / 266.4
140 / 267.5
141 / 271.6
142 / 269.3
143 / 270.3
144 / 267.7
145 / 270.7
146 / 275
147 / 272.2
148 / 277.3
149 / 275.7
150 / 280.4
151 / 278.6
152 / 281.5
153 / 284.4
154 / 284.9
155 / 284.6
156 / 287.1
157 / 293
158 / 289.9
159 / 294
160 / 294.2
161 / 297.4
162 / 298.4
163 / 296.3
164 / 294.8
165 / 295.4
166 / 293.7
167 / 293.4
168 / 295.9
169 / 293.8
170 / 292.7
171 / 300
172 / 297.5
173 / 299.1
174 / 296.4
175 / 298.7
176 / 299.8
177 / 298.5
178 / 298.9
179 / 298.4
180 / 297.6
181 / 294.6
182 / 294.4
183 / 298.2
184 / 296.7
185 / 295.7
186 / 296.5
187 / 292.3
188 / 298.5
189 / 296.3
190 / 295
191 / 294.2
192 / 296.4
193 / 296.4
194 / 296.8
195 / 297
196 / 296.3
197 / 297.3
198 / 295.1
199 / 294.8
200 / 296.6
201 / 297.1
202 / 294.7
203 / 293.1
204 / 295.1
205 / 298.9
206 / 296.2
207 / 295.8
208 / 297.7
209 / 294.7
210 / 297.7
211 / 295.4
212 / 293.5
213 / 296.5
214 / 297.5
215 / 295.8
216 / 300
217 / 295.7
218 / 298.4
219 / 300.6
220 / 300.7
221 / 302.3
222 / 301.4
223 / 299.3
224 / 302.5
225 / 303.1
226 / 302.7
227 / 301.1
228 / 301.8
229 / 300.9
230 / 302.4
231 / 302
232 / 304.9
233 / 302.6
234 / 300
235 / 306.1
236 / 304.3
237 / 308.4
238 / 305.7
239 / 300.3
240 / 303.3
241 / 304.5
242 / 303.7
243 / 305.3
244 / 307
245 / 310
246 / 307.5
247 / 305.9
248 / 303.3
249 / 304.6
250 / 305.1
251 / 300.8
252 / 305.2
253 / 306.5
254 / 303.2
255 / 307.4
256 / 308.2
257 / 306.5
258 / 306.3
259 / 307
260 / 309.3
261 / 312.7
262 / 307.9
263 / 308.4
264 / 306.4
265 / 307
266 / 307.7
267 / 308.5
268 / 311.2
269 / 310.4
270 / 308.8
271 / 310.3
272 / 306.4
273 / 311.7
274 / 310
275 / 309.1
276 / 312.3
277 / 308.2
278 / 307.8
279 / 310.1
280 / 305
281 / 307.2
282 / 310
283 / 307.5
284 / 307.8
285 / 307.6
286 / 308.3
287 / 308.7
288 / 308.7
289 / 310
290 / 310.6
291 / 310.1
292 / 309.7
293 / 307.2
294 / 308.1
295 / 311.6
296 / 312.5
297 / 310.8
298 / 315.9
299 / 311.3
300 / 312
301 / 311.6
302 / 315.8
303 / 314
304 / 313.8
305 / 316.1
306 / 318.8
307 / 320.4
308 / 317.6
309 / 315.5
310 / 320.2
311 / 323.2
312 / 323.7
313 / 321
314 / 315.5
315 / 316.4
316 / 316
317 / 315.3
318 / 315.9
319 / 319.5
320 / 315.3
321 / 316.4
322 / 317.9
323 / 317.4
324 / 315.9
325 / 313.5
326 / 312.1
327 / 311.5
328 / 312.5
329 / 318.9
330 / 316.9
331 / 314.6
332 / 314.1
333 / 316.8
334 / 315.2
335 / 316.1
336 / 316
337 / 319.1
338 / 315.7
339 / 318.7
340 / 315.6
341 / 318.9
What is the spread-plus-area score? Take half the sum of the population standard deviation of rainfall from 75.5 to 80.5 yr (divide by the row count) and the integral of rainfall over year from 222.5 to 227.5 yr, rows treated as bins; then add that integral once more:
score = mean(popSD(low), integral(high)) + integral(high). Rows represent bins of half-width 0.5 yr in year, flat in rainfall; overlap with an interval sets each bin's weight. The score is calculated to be 2264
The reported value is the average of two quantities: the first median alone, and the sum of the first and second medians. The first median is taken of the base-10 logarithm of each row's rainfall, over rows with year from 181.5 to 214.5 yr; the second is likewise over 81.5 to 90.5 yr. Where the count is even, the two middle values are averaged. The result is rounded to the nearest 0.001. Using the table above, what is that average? 3.706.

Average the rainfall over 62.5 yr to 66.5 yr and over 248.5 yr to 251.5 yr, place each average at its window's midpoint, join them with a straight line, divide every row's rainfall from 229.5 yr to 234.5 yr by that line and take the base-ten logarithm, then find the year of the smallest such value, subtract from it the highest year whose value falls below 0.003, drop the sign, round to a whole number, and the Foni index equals 0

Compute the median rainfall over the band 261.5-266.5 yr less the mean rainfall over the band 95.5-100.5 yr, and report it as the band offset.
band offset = 16.4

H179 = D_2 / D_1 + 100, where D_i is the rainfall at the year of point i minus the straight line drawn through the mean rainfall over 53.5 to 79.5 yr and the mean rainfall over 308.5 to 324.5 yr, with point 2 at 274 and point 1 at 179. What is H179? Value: 101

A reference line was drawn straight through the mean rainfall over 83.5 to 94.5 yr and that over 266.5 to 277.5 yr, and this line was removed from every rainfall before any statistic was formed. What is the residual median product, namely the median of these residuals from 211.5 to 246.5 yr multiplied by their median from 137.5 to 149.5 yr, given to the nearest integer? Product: 89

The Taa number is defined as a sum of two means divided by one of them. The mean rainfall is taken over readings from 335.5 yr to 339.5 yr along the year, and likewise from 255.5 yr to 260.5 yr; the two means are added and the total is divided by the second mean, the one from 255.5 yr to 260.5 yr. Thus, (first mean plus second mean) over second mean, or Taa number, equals 2.03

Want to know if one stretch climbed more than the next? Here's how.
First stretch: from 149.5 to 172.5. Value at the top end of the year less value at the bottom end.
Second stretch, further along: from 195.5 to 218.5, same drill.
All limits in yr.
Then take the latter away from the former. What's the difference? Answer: 15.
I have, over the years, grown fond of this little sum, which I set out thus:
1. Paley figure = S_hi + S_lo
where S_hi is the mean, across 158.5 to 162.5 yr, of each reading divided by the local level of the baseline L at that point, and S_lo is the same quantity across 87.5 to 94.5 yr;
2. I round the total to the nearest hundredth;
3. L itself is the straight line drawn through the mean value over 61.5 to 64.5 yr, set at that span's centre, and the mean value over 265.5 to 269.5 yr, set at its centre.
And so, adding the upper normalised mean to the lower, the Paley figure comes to 1.95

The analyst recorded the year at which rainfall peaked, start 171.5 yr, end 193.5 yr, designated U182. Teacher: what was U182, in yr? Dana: 176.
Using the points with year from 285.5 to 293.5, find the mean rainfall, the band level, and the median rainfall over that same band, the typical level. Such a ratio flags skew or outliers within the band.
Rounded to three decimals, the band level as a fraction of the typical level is 1.000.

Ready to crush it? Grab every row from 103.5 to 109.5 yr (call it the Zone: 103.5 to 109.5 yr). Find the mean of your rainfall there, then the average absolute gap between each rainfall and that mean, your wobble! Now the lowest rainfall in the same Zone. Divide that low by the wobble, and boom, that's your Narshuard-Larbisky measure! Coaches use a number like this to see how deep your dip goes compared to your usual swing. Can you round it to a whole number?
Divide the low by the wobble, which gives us 144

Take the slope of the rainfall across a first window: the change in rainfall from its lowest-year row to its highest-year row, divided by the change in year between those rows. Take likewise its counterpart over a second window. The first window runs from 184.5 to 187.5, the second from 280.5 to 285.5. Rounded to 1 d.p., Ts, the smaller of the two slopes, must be -1.7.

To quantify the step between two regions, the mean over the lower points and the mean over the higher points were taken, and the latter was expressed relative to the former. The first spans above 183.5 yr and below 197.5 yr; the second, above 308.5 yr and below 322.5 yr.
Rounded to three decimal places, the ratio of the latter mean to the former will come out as 1.074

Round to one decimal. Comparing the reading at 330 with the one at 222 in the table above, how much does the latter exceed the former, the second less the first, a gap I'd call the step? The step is -15.5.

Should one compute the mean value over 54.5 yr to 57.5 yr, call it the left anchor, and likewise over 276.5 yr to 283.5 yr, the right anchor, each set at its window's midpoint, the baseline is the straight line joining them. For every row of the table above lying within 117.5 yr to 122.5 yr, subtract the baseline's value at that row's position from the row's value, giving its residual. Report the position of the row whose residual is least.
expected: 120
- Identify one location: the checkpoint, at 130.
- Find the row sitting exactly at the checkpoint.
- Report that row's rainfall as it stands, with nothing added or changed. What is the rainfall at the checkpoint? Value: 274.2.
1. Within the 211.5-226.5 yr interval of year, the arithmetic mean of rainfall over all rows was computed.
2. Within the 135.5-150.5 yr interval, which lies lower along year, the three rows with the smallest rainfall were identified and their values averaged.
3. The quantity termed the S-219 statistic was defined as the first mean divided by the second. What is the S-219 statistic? 1.12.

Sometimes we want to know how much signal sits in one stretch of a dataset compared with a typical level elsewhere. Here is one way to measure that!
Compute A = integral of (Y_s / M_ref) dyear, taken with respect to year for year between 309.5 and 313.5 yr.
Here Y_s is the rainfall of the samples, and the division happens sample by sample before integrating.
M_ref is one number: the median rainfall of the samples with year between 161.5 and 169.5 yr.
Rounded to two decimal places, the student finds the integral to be 4.36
